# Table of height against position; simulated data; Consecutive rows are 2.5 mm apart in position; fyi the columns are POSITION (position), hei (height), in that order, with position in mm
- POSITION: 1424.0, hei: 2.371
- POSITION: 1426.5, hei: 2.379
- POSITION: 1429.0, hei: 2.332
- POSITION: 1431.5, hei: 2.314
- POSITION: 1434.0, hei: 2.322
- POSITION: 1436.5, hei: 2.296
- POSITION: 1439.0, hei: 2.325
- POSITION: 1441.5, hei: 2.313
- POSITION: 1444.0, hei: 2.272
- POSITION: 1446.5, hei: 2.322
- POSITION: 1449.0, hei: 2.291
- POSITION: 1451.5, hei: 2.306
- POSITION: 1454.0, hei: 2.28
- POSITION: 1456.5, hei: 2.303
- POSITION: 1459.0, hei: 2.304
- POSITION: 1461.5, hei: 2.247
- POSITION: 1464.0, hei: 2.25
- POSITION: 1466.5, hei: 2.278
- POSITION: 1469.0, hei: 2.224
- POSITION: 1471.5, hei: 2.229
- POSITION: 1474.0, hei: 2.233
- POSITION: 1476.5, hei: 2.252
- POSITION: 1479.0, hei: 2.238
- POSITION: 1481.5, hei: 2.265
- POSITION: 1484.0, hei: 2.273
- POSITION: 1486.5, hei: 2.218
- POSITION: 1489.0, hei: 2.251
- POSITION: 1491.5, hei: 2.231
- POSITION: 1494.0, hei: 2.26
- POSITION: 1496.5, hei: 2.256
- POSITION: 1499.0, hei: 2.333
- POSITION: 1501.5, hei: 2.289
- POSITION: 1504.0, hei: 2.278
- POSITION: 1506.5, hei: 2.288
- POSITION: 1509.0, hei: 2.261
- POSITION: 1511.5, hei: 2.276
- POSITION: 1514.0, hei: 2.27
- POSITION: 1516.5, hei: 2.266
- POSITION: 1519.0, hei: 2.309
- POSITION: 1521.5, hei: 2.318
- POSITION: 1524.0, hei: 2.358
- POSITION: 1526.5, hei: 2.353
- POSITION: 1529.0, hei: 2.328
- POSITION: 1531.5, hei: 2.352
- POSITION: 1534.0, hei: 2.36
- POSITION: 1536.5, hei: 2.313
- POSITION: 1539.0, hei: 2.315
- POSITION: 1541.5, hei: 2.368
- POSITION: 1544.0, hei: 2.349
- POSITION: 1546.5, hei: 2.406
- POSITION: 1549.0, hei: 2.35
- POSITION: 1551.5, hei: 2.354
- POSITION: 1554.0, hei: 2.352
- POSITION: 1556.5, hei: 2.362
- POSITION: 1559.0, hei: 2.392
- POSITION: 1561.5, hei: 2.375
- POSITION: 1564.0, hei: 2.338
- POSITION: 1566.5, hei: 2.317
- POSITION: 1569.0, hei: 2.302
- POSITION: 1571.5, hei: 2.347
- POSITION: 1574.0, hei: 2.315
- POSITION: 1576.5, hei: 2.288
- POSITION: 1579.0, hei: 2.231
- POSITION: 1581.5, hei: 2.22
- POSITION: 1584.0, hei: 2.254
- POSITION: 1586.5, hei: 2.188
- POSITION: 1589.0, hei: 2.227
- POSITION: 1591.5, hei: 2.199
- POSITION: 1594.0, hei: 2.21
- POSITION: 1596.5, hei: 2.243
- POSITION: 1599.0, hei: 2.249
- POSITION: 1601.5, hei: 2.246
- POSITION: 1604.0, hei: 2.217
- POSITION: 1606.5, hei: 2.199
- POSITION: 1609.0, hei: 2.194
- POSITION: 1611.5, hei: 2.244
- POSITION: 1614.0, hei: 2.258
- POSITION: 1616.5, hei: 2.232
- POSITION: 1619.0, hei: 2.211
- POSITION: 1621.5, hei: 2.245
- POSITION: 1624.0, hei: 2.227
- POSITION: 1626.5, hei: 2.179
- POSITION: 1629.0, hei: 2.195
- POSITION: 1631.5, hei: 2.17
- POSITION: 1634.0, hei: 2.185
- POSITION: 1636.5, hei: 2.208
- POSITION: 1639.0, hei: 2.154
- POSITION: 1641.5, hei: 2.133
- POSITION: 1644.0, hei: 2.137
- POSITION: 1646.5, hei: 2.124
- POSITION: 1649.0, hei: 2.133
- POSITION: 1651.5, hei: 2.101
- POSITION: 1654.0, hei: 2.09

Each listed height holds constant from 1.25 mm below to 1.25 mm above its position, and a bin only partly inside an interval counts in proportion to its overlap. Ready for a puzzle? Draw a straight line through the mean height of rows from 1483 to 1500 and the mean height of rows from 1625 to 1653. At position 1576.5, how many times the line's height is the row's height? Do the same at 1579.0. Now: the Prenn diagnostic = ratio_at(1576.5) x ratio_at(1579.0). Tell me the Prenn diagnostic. 1.06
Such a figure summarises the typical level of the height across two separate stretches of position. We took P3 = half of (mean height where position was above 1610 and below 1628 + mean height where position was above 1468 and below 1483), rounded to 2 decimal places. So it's 2.23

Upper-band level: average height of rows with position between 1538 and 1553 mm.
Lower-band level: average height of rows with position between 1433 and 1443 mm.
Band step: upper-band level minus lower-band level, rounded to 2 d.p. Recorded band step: 0.04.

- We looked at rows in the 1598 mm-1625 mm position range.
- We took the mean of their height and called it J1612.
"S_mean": 2.23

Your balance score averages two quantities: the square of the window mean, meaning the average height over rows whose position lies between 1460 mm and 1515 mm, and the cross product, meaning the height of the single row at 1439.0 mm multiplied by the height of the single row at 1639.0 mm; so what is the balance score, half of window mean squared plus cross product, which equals 5.06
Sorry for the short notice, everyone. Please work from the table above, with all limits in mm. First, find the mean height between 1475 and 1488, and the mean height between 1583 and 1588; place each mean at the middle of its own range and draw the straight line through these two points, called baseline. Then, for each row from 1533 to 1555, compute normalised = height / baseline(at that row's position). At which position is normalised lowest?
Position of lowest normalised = 1536.5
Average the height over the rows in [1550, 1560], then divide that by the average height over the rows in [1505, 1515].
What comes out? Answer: 1.04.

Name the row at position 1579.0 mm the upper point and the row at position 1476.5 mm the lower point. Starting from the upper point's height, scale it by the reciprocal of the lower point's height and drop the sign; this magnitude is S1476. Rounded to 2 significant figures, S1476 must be 0.99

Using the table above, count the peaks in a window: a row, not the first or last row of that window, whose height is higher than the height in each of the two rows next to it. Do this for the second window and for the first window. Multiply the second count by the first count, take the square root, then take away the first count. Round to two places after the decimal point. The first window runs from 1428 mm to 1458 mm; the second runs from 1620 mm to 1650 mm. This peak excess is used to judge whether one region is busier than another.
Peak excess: -0.54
